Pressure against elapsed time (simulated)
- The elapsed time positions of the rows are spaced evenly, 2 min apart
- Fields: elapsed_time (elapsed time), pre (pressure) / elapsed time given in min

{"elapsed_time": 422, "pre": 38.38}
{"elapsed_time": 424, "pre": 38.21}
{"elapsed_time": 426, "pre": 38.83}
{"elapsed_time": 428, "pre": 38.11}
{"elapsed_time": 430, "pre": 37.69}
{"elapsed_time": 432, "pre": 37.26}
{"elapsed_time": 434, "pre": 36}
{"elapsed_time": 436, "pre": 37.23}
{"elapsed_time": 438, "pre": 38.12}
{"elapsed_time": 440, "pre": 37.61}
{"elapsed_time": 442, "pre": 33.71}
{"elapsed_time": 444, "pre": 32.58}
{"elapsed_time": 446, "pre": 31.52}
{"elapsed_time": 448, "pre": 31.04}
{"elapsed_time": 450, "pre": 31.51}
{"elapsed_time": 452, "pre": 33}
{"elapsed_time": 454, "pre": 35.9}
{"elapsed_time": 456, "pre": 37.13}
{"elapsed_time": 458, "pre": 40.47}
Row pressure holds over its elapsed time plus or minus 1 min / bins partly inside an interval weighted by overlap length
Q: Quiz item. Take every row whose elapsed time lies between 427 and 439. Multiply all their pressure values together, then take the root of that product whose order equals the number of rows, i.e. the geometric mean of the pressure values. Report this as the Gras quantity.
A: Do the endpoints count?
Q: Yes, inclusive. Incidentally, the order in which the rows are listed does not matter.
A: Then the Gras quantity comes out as 37.4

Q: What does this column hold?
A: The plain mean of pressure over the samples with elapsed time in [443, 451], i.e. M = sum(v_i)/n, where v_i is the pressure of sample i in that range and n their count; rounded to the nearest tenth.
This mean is 31.7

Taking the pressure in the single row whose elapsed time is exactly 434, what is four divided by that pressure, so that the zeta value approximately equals 0.111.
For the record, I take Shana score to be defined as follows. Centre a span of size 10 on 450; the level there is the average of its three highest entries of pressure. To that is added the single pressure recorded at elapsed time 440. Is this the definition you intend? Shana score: 71.1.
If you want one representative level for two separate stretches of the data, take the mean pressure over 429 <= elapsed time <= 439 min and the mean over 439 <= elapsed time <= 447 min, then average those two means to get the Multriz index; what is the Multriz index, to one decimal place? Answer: 35.6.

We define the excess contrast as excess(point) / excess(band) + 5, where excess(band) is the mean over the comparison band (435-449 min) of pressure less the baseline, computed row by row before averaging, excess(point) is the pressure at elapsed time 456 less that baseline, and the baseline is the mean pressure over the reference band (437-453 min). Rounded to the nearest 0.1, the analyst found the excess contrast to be 8.8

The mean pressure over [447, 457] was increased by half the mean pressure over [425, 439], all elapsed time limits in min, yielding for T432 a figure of 52.5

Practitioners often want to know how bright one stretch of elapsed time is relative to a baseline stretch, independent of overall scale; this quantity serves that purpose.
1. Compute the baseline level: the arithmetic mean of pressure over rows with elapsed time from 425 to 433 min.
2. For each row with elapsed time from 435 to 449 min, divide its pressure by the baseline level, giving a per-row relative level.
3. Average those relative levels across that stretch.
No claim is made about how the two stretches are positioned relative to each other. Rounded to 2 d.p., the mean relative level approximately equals 0.91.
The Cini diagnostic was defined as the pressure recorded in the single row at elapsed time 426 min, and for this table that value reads 38.83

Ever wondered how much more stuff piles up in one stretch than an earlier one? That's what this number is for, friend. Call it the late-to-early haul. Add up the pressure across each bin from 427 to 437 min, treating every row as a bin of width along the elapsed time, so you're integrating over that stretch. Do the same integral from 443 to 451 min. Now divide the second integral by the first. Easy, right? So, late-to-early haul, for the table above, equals 0.68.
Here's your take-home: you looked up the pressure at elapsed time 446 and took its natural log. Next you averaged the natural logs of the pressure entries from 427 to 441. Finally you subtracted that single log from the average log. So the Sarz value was 0.17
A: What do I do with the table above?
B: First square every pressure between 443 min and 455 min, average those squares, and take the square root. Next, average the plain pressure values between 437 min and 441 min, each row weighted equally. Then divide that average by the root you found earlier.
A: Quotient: 1.16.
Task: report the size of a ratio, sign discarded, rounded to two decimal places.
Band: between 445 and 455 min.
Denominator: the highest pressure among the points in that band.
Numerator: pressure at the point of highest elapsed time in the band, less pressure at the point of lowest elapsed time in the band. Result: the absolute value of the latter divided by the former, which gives 0.12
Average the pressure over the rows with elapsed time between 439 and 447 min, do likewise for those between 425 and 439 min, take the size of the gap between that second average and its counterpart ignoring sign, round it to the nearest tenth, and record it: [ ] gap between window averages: 3.8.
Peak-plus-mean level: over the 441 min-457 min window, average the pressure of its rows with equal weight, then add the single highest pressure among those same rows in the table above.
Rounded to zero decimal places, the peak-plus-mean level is 70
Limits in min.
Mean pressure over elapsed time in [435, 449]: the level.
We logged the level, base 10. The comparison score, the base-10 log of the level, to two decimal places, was 1.54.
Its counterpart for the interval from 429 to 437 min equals 1.57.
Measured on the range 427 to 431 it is 1.58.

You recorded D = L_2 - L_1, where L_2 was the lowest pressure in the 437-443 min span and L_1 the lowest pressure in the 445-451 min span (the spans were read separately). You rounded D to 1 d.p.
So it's 2.7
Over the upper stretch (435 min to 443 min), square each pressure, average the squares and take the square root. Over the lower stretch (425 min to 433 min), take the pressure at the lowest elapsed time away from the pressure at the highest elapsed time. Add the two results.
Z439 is 35.1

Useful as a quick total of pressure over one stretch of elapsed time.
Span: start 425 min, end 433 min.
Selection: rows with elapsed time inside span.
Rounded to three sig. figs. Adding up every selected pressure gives 152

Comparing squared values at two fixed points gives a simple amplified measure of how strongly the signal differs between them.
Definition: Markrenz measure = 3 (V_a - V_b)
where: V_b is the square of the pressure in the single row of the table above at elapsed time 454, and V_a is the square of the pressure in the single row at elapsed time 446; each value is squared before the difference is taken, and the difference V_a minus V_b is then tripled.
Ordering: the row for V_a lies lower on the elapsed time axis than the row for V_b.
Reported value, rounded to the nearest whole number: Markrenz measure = -886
